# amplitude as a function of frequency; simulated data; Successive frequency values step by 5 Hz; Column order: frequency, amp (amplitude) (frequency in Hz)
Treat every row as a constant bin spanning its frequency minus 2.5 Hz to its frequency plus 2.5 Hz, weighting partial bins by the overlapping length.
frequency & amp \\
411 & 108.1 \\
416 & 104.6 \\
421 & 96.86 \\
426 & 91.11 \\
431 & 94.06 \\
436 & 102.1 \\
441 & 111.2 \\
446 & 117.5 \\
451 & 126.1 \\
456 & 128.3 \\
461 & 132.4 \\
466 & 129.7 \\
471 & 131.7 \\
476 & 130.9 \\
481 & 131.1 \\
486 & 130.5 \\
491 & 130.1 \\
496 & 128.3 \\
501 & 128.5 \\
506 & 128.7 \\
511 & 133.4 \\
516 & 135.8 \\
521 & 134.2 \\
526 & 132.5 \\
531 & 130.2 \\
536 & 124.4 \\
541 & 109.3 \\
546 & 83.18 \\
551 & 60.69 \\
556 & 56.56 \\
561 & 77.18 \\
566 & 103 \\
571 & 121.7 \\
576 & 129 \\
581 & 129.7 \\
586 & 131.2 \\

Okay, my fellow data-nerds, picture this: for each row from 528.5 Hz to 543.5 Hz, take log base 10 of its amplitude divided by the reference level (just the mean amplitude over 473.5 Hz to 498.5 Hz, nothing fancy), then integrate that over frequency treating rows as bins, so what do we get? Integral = -0.48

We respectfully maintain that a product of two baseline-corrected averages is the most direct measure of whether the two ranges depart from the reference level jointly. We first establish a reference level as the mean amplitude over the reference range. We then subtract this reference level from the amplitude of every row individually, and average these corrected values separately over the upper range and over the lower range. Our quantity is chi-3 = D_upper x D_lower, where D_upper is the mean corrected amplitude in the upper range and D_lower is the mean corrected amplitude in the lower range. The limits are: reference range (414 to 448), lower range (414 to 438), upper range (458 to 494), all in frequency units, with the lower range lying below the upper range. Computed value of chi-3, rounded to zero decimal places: -135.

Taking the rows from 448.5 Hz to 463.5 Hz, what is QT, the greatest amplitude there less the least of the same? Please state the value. 6.3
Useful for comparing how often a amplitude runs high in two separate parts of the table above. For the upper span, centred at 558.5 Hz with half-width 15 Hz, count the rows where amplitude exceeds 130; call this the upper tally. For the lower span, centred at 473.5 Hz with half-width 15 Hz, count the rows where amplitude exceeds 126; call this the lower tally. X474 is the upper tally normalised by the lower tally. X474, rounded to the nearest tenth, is 0.0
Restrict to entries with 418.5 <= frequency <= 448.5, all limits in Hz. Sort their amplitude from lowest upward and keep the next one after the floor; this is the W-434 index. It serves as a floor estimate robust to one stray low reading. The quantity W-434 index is 94.06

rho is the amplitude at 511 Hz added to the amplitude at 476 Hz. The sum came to 264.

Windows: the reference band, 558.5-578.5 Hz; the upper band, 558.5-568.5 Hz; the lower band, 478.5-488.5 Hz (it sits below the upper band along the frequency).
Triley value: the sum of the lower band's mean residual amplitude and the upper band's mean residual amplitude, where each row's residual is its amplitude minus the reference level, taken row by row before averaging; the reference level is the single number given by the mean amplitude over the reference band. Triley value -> 5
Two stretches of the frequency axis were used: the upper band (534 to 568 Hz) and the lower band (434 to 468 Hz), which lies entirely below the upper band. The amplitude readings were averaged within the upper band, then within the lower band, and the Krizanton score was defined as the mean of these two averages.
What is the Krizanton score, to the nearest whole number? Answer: 104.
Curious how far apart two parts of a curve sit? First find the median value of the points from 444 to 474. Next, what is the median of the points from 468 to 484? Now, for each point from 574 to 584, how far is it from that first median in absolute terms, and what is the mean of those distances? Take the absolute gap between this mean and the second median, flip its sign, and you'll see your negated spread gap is -131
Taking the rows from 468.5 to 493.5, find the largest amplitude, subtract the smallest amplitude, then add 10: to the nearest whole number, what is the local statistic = 12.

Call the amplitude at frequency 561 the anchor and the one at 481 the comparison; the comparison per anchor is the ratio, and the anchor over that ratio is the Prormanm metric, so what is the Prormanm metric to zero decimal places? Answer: 45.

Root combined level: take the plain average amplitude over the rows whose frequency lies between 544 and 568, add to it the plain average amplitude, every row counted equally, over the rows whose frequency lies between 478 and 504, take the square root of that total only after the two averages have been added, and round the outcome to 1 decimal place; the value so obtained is 14.3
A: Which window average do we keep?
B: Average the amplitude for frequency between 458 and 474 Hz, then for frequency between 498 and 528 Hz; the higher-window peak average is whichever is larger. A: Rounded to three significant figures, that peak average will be 132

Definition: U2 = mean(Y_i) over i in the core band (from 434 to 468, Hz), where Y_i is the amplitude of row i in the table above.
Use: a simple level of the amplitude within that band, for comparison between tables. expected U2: 121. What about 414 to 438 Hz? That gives 98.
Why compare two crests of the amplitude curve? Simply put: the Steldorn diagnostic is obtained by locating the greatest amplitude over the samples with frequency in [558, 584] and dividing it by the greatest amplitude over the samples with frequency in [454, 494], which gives 0.98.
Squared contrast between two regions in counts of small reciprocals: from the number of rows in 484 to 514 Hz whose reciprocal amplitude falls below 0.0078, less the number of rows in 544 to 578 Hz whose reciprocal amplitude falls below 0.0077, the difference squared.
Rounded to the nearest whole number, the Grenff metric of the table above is 36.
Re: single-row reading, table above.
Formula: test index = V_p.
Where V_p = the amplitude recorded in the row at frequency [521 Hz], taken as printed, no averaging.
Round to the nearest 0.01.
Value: 134.20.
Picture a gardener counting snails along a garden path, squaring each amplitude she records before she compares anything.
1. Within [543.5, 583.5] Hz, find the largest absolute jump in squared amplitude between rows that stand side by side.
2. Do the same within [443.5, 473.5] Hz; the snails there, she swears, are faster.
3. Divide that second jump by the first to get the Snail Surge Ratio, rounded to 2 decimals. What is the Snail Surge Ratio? 0.45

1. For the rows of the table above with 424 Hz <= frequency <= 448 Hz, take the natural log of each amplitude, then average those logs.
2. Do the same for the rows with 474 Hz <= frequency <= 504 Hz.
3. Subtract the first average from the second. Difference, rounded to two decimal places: 0.23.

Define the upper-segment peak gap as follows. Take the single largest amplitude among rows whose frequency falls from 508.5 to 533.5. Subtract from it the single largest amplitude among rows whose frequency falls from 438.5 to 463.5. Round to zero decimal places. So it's 3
